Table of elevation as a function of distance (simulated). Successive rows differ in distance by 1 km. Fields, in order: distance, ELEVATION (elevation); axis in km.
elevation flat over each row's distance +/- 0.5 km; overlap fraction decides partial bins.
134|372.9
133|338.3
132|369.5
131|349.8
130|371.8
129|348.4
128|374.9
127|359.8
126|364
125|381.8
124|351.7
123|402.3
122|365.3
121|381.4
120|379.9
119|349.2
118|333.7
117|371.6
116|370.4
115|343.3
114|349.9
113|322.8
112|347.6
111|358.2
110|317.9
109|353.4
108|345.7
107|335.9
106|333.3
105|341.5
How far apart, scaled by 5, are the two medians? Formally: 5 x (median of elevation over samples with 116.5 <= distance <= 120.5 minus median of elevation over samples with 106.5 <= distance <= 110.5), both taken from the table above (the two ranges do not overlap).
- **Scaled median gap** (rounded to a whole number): 98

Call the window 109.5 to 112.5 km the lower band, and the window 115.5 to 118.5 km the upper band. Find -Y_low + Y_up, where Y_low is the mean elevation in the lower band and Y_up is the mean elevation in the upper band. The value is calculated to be 17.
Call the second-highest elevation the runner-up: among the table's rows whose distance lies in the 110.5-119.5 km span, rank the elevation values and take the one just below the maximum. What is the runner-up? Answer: 370.4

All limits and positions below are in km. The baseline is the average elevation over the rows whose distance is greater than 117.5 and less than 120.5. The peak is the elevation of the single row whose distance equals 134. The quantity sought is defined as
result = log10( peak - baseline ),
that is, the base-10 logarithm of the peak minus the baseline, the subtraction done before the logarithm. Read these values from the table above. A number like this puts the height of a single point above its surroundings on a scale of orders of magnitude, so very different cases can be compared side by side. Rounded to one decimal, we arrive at 1.3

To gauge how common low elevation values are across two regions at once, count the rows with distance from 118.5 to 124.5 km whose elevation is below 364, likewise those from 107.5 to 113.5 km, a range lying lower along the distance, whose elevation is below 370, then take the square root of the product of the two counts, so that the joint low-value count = 3.46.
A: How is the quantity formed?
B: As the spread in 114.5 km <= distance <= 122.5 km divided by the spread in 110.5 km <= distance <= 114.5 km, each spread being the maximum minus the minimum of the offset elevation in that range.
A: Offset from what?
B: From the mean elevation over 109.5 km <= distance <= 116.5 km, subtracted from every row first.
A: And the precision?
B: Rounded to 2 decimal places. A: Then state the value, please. 1.35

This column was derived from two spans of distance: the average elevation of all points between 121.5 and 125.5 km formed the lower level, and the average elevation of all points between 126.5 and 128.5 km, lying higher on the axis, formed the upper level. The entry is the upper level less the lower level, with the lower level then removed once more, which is -383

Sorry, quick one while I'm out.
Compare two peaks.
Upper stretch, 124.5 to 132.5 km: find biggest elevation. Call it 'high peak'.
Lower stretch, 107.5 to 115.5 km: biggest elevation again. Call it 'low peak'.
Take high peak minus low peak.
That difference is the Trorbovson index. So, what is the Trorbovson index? 24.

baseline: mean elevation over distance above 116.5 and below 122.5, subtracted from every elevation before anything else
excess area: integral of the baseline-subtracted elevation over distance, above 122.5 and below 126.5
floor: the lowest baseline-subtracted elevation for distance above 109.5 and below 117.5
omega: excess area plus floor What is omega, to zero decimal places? 0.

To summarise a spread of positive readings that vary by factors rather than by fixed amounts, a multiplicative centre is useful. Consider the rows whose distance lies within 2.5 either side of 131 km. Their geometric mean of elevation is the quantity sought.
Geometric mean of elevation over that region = 355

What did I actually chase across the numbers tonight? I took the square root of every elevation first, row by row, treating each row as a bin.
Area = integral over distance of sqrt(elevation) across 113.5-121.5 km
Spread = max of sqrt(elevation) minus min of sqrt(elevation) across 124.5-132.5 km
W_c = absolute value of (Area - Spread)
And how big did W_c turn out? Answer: 151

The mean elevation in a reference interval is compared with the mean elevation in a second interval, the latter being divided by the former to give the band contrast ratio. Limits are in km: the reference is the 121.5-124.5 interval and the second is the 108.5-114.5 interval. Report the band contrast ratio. 0.92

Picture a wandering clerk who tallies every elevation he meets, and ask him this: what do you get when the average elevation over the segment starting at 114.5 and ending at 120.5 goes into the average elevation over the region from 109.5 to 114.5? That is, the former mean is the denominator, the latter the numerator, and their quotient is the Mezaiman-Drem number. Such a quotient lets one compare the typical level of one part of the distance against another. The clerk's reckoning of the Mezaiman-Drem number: 0.95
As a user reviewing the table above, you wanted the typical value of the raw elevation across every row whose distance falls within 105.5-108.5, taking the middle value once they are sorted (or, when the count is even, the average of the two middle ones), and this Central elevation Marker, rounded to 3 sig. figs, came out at 336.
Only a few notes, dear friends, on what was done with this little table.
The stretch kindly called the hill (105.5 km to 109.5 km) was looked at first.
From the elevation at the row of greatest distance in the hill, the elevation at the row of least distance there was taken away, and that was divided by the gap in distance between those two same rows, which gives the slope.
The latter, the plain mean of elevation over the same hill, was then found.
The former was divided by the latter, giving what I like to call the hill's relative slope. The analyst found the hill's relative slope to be 0.020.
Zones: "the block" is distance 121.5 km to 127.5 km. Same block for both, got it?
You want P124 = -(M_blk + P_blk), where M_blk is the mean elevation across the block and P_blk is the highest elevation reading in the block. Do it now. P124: -773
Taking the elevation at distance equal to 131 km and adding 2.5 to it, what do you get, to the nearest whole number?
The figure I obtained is 352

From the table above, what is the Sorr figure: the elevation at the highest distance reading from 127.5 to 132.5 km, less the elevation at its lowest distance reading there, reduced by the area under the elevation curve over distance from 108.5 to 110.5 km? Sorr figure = -677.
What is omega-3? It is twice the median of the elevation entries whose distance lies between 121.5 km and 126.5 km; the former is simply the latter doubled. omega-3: 731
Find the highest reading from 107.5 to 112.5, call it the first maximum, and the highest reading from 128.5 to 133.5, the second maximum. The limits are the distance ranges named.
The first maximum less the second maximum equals -14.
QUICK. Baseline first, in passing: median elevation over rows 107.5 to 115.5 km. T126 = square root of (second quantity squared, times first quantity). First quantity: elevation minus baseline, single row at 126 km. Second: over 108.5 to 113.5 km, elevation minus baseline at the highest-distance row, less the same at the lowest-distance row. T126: 127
